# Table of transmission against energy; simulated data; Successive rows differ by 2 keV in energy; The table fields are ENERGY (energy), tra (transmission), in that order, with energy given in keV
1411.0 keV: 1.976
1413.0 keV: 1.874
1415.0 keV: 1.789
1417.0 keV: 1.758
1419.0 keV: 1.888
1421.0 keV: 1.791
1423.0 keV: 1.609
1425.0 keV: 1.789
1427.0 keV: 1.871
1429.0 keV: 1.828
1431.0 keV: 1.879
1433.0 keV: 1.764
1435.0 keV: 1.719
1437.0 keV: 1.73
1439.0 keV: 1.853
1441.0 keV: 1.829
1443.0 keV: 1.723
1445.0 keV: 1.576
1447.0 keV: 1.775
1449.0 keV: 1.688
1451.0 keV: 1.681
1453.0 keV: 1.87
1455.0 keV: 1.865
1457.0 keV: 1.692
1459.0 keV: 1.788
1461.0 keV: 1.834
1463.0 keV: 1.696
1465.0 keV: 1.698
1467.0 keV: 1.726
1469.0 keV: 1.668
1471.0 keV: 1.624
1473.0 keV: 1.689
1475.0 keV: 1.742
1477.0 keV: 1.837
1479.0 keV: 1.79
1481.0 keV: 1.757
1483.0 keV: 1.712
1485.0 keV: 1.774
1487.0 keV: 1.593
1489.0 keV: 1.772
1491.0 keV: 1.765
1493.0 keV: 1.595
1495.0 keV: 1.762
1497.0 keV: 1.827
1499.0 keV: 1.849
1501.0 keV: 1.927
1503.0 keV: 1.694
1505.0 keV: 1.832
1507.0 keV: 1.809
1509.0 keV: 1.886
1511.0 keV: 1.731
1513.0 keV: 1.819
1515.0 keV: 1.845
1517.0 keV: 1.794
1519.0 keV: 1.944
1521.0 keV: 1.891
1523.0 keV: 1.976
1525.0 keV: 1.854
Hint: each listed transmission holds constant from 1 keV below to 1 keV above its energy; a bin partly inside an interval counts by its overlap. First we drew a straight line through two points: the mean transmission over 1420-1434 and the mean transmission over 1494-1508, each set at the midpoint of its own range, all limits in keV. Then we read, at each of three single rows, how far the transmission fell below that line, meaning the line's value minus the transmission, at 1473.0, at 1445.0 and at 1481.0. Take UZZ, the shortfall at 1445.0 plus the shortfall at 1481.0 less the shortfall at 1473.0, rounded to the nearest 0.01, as 0.15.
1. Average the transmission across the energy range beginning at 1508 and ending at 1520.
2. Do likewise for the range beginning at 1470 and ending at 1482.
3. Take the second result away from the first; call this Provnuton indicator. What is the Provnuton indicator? 0.10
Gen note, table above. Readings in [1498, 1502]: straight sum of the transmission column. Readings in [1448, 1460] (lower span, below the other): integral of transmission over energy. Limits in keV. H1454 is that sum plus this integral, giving 25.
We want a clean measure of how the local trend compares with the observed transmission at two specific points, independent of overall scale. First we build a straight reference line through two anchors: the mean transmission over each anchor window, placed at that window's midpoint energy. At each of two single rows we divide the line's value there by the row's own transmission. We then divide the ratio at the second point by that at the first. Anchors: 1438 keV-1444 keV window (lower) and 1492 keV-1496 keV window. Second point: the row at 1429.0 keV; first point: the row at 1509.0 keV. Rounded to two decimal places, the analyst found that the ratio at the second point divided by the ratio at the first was 1.15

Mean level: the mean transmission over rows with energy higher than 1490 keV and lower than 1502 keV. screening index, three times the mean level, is 5.36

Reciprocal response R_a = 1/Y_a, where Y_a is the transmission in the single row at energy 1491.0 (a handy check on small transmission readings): 0.567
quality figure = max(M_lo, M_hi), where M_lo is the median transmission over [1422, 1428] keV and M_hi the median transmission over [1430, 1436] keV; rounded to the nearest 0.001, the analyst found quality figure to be 1.789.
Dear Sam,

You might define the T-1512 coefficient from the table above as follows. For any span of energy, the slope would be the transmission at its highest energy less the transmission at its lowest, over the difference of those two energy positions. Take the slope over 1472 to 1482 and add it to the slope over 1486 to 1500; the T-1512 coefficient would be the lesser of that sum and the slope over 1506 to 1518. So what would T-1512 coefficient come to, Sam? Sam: 0.00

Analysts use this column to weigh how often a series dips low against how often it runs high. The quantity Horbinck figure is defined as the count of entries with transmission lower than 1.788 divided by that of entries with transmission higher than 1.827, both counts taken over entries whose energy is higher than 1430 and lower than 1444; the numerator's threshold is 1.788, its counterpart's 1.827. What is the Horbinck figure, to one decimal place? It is 1.3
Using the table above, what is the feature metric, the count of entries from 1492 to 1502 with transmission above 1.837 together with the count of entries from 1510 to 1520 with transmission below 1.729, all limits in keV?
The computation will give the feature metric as 2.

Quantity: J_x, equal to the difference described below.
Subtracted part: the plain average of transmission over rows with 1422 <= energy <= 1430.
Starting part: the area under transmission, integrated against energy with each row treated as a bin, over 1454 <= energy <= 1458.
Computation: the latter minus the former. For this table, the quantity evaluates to 5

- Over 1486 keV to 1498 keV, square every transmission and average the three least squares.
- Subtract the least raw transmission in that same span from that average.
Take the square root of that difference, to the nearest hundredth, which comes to 1.07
